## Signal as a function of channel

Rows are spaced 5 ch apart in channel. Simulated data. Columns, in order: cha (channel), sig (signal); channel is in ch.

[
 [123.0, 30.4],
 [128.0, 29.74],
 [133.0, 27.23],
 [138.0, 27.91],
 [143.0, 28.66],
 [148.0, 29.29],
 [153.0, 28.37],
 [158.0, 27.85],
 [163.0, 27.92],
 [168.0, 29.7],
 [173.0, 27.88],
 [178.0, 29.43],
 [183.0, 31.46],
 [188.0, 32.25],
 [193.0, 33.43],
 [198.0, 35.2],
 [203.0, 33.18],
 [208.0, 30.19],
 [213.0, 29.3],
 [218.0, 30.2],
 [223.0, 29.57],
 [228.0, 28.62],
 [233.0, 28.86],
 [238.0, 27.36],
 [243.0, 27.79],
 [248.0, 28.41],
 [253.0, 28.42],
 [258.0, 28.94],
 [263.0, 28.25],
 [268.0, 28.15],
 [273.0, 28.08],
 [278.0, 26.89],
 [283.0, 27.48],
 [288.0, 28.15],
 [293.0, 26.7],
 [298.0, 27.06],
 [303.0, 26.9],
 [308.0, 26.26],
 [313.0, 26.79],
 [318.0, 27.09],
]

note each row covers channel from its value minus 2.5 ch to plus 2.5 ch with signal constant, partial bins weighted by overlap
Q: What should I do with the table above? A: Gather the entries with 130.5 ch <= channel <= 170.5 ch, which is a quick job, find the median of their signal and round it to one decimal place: 28.1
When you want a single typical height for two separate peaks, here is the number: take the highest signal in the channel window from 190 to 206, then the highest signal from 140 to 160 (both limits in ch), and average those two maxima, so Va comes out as 32.2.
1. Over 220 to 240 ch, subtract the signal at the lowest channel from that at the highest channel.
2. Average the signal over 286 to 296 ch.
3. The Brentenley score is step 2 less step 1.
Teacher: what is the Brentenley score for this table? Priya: 29.6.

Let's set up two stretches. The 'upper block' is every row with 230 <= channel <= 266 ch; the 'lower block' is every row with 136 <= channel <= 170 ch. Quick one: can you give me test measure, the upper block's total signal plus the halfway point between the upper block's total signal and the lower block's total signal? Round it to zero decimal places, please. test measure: 397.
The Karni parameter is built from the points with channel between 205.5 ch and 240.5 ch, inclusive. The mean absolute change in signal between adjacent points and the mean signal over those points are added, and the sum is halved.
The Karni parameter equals 15.0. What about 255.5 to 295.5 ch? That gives 14.3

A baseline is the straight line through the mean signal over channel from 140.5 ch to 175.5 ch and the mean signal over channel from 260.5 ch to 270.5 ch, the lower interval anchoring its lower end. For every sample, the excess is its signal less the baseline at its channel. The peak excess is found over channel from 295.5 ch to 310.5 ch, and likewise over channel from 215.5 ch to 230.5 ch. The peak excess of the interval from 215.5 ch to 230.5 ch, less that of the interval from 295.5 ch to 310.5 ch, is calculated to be 3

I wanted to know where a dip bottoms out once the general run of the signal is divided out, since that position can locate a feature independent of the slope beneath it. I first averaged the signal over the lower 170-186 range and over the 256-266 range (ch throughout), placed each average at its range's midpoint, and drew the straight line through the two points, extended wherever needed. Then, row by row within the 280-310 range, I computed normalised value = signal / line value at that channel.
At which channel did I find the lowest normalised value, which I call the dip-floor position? 308.0 ch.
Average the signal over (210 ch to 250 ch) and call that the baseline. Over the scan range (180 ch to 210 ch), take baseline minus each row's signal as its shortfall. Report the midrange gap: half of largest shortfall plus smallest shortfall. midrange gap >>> -3.9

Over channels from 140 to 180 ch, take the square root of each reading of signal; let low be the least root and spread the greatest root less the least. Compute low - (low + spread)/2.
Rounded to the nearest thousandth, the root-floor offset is 2.552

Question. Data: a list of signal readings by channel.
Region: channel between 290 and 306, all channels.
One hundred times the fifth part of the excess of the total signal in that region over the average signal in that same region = 1075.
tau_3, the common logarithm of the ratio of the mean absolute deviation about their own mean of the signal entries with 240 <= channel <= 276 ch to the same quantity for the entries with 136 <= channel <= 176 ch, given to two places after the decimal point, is -0.35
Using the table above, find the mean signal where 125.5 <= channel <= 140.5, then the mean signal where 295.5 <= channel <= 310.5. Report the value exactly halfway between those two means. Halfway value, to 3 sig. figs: 27.5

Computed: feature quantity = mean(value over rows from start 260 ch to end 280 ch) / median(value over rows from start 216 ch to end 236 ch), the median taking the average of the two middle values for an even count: 0.95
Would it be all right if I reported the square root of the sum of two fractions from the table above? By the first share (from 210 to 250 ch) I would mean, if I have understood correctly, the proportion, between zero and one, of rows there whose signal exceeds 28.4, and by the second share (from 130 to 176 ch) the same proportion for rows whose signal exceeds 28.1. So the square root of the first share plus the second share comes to 1.09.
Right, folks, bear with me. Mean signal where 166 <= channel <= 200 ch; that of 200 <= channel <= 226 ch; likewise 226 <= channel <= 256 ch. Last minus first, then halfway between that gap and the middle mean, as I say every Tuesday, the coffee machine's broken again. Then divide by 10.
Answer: 1.37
